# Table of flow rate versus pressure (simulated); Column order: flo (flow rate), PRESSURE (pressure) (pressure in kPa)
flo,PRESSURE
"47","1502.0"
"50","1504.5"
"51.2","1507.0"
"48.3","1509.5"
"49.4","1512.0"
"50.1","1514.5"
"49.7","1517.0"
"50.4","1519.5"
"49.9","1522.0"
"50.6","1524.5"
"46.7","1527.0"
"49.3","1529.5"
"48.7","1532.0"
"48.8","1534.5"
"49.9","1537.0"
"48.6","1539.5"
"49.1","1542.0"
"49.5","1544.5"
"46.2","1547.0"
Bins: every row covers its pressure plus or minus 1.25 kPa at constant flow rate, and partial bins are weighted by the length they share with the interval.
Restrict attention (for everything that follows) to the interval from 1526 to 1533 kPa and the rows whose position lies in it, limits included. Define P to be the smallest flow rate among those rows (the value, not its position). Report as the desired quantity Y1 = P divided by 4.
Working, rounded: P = 46.7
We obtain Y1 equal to 11.7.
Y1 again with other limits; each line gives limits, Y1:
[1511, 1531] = 11.7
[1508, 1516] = 12.1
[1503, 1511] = 12.1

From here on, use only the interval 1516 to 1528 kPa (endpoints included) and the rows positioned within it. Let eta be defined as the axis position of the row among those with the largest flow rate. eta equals 1524.5 kPa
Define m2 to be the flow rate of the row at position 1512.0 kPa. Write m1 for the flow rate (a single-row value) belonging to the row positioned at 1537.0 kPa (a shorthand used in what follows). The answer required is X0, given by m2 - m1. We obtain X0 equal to -0.5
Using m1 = 49.9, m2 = 49.4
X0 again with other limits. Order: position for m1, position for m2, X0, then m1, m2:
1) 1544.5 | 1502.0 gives -2.5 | 49.5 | 47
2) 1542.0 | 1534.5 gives -0.3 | 49.1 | 48.8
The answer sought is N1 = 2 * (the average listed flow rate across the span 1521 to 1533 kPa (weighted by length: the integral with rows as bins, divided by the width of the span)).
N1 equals 98.1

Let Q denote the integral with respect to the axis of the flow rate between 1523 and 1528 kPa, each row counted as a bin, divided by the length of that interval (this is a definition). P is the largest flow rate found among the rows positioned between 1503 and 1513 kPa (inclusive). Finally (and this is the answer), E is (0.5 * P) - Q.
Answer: -23.2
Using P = 51.2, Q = 48.8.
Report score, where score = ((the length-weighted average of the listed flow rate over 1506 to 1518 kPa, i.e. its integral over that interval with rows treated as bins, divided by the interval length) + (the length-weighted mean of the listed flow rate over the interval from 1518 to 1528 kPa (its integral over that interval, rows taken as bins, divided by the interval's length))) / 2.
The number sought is 49.6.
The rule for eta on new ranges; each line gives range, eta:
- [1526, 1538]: 1537.0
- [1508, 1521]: 1519.5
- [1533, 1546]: 1537.0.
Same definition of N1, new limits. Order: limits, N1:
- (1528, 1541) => 98.0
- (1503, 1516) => 99.5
